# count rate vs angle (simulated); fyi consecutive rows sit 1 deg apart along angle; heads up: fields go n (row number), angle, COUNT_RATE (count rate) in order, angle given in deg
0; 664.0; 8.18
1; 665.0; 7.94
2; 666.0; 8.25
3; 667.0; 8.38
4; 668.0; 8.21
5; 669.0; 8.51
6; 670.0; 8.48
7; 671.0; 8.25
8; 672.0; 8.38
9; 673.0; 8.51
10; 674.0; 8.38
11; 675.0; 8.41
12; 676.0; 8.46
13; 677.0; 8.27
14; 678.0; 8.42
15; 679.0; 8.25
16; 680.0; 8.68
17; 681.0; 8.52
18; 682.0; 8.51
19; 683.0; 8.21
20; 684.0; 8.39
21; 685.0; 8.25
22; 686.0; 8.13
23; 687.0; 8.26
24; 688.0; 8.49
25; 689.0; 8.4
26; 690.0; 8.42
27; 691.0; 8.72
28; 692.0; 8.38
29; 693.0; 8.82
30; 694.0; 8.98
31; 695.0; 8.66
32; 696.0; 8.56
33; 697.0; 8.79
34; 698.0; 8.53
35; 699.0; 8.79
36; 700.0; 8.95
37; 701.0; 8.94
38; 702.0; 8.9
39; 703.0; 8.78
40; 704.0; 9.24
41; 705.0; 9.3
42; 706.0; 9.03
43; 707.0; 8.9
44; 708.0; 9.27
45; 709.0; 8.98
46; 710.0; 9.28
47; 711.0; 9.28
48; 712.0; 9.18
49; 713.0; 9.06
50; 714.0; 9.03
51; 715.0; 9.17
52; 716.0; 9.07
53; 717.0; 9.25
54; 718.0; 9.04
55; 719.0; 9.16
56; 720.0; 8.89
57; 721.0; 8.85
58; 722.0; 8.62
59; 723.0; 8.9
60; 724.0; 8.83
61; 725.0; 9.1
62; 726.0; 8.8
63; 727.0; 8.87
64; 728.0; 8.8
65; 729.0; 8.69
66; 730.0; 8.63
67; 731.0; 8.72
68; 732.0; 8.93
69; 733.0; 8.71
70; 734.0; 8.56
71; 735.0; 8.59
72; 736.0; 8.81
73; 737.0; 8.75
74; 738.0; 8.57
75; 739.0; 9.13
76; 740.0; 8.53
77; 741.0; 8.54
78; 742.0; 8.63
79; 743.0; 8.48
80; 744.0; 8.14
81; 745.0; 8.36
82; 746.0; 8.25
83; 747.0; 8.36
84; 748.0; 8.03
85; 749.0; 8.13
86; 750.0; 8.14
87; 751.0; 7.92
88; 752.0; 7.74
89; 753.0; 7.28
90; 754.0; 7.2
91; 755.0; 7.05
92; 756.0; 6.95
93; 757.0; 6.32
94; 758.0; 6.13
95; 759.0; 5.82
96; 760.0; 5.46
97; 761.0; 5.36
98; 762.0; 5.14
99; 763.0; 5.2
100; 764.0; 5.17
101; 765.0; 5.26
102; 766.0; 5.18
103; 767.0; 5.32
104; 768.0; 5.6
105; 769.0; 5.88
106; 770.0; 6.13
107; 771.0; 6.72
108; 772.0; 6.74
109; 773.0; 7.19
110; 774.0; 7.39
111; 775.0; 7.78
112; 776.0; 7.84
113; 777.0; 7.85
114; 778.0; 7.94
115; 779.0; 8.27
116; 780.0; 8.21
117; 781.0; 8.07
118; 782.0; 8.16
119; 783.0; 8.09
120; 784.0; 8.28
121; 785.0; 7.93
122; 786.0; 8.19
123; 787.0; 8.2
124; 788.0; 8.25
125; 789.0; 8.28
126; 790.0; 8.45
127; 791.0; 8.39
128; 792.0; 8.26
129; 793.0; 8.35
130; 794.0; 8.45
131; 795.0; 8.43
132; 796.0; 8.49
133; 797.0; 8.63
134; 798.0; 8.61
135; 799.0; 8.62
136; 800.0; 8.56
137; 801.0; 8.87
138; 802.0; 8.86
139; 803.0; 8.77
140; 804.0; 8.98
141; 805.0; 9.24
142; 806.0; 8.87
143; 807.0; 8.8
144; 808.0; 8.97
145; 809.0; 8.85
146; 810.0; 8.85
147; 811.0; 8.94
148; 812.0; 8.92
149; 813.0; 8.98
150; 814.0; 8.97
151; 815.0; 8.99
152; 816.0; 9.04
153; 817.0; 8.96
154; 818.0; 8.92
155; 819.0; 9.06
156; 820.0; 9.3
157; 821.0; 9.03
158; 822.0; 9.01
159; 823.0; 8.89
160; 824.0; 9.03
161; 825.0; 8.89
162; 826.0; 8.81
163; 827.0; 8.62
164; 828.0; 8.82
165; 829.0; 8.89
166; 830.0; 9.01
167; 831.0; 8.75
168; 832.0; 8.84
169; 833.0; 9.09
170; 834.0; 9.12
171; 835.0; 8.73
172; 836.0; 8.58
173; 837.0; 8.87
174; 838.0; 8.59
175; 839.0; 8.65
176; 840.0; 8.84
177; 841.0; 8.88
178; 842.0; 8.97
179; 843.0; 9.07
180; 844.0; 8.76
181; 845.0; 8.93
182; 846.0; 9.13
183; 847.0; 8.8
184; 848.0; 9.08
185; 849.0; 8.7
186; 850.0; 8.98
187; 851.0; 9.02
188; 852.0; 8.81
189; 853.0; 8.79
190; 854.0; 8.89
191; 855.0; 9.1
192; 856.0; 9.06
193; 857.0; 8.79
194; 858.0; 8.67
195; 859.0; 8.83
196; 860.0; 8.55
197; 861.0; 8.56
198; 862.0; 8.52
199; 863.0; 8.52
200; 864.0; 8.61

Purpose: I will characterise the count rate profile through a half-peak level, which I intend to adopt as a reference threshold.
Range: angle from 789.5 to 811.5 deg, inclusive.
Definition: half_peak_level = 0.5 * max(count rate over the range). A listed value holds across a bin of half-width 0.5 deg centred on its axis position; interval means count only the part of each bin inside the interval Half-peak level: 4.62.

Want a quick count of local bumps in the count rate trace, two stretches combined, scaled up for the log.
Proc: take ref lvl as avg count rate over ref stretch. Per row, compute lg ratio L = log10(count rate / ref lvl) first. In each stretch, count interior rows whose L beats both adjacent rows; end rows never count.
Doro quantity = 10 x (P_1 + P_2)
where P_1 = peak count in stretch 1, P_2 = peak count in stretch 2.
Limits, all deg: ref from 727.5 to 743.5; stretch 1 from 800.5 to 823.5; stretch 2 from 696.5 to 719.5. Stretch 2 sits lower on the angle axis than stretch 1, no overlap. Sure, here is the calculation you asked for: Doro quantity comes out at 110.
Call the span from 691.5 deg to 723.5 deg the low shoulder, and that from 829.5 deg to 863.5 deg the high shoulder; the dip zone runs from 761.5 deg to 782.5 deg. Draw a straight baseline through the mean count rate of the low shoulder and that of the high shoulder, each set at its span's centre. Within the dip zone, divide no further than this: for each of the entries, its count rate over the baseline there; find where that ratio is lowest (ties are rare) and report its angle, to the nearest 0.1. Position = 762.0 deg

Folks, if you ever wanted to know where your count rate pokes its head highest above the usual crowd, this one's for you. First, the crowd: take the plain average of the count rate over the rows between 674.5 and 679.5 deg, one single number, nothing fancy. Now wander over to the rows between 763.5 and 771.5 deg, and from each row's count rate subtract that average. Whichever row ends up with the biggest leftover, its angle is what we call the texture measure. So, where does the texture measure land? 771.0 deg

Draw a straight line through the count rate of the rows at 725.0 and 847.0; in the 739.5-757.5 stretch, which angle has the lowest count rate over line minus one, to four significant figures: 757.0 deg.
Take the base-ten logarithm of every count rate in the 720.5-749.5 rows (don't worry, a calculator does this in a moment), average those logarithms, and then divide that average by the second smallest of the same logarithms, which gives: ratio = 1.03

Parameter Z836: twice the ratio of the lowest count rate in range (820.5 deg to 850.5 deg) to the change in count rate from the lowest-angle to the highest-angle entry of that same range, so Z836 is -343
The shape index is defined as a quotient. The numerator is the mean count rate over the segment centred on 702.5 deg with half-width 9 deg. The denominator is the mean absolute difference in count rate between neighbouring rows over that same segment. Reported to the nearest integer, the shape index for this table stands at 45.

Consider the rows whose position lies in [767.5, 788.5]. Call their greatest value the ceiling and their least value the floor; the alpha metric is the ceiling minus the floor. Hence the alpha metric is 2.7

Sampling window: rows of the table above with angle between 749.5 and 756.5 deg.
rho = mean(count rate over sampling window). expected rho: 7.47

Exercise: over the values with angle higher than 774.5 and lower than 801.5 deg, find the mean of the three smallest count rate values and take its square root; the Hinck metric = 2.80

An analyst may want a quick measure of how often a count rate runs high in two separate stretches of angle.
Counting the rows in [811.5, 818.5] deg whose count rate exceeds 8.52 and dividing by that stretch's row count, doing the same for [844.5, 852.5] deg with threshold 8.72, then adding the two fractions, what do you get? 1.9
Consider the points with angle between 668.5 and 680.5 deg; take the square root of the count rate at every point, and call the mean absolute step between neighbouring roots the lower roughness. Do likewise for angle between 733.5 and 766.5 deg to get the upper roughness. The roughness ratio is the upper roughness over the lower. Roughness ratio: 1.40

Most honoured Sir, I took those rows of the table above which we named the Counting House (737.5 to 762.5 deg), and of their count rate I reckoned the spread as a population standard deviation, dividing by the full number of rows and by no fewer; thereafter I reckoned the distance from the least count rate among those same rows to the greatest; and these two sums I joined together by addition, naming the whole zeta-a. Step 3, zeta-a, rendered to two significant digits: 5.1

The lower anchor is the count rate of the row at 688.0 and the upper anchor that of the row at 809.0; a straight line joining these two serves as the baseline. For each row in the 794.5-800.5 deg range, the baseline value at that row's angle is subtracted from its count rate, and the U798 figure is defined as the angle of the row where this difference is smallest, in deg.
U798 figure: 795.0 deg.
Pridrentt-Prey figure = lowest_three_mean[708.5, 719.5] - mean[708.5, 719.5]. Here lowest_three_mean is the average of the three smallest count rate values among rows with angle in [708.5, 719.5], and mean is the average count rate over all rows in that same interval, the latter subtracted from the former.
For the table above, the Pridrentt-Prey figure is -0.12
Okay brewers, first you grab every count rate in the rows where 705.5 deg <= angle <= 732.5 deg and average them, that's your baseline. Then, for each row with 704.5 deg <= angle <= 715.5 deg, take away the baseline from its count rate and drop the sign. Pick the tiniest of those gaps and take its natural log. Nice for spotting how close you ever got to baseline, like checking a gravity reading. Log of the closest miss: -5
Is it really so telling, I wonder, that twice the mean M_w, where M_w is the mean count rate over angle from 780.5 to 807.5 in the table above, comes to 16.97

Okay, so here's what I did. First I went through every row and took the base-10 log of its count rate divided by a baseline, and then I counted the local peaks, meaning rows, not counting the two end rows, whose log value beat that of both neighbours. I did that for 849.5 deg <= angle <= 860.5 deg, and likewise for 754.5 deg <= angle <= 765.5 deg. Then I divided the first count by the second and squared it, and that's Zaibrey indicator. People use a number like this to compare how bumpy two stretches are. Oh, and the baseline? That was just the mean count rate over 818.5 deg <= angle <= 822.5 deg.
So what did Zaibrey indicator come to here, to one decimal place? 9.0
